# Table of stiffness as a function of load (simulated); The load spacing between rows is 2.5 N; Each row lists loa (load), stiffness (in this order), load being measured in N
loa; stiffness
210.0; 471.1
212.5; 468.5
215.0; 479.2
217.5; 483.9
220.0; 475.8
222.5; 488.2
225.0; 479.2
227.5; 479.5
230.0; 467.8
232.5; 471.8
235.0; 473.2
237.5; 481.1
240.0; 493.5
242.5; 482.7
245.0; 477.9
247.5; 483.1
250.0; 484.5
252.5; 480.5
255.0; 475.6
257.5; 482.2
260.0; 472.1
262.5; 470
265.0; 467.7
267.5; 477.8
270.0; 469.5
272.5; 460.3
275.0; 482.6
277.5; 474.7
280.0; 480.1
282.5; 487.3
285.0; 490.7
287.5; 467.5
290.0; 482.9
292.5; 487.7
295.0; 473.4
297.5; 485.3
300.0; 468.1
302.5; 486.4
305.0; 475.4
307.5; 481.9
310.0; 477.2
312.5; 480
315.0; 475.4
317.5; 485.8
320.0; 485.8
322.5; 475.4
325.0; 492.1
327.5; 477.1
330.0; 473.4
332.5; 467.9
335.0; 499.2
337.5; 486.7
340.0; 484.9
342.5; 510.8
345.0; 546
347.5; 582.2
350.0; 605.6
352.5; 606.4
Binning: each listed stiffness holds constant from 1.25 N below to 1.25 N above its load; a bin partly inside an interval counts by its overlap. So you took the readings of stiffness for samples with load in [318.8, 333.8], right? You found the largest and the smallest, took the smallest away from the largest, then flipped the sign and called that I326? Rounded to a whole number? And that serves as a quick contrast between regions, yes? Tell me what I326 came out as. -24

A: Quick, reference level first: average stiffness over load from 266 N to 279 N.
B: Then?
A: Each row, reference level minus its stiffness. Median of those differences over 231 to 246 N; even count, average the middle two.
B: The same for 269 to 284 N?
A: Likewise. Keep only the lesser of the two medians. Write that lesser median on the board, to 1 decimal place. -6.5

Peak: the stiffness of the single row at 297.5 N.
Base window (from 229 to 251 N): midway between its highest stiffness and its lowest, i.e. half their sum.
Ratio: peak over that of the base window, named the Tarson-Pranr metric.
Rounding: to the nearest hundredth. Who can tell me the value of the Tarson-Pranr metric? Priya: 1.01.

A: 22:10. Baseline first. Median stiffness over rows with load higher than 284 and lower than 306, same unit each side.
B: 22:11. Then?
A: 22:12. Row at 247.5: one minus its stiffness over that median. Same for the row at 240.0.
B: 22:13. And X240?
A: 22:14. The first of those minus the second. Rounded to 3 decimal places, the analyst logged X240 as 0.022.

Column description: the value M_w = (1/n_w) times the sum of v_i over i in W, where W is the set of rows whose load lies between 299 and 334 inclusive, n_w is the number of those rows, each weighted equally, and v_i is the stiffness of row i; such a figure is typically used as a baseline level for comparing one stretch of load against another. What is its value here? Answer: 479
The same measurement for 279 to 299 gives 482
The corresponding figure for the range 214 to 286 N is 478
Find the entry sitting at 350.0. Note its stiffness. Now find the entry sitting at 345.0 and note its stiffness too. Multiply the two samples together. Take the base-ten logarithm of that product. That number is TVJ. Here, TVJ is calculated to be 5.519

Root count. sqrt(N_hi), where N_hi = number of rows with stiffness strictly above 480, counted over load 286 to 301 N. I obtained 1.73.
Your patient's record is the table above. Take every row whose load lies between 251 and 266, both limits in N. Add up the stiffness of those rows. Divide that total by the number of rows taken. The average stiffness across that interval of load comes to 475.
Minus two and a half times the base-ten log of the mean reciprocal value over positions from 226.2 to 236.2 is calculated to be 6.69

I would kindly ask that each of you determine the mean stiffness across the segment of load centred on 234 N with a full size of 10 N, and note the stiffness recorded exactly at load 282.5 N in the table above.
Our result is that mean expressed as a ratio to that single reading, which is 0.97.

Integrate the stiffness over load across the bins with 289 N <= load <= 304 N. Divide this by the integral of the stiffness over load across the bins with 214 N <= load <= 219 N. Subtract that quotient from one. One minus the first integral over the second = -2.0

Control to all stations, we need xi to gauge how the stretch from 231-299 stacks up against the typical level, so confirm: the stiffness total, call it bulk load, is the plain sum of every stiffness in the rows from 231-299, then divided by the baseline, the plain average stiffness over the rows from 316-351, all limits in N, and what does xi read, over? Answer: 26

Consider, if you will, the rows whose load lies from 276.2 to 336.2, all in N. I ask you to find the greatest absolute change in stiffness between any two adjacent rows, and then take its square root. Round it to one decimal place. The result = 5.6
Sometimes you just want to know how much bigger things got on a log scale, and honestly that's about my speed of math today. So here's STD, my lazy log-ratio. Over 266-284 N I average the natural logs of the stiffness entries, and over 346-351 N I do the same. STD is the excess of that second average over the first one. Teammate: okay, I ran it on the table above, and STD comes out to 0.22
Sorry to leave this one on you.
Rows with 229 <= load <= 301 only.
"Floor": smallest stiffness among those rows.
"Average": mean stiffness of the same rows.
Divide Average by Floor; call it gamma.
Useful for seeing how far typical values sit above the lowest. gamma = 1.04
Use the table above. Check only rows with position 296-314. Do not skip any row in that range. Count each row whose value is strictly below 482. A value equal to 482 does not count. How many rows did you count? 5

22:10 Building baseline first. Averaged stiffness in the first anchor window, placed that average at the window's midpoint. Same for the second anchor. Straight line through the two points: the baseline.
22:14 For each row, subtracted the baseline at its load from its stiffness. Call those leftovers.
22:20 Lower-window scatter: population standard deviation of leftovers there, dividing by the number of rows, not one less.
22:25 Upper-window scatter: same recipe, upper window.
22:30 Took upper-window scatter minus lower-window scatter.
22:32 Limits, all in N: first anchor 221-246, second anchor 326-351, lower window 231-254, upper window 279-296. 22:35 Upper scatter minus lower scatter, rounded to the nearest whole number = 3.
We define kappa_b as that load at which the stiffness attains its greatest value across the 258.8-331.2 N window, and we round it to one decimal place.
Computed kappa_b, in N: 325.0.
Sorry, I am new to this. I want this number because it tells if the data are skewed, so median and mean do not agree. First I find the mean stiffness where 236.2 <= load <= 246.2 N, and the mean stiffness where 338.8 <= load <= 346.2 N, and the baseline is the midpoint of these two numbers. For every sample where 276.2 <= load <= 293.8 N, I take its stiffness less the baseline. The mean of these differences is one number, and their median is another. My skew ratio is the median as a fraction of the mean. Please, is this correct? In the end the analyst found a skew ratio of 0.92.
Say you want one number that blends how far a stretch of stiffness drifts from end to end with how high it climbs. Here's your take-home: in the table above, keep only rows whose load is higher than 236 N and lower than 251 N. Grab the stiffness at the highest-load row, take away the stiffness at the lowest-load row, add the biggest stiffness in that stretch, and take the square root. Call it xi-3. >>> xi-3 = 22.3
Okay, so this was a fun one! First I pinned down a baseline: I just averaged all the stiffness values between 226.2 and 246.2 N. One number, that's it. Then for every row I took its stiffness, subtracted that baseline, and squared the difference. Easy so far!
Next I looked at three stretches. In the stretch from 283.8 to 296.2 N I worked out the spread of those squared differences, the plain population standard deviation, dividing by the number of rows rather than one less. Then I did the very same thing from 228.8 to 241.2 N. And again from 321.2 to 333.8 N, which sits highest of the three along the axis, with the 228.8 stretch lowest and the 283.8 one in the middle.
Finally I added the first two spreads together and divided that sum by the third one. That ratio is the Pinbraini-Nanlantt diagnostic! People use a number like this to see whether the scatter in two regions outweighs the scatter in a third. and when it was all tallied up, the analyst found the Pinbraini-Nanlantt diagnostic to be 1.8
